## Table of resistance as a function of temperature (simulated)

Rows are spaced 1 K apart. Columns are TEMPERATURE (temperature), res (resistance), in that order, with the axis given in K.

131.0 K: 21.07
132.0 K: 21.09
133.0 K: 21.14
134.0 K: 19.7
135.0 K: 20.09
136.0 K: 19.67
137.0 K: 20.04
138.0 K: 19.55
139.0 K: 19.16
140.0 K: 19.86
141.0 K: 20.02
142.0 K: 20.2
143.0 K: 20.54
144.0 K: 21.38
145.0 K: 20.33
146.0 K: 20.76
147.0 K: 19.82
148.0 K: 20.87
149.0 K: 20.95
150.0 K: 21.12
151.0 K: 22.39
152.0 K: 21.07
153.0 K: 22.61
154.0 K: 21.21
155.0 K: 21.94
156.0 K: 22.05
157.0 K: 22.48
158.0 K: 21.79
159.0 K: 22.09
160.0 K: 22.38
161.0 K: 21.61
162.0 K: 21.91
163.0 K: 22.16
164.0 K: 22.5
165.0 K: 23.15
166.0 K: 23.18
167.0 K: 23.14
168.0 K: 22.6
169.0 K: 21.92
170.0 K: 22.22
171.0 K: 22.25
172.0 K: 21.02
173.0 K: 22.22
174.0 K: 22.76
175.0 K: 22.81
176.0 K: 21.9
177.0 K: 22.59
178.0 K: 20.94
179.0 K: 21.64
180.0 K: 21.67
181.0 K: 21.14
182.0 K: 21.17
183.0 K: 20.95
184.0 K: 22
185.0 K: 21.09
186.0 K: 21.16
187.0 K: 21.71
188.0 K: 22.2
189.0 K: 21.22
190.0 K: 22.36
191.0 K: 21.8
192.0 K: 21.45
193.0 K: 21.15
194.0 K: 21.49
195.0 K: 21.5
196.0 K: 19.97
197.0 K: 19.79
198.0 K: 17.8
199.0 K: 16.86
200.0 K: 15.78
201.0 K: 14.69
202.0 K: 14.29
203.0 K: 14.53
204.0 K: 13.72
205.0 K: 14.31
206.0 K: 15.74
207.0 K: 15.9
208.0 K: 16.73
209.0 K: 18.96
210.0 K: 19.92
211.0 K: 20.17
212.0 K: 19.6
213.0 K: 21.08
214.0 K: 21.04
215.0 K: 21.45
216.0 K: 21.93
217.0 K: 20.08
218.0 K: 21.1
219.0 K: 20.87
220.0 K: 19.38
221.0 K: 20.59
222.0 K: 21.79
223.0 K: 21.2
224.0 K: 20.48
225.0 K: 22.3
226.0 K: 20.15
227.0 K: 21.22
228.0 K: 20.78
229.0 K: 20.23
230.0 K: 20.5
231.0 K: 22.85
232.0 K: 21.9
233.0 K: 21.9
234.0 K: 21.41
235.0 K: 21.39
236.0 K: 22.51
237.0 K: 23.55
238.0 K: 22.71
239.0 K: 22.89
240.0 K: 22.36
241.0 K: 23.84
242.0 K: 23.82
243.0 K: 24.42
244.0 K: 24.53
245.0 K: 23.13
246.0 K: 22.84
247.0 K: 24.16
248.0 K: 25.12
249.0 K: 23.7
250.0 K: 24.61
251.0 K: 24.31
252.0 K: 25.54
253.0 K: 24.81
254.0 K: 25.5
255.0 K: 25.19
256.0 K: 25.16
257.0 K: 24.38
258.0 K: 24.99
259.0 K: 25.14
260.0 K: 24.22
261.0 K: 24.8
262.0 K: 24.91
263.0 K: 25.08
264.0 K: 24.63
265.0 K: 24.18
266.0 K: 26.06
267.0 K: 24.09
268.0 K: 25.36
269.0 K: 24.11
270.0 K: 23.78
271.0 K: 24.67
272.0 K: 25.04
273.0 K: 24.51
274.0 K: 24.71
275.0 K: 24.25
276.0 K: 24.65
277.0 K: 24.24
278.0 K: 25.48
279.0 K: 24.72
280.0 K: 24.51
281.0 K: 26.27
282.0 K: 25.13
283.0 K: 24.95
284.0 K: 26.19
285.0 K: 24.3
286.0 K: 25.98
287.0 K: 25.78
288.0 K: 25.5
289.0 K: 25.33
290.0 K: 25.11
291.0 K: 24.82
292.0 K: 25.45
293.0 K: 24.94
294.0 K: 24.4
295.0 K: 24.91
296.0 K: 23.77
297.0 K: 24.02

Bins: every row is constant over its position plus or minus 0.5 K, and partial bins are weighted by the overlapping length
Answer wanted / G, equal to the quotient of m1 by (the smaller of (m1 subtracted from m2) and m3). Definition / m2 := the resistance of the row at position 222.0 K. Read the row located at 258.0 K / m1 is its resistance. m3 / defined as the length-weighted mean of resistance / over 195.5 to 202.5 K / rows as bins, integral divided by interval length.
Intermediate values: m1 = 24.99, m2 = 21.79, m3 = 17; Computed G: -8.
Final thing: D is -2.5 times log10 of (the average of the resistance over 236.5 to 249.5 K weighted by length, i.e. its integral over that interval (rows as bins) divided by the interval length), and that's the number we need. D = -3.43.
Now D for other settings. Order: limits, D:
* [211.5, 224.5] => -3.30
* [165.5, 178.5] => -3.37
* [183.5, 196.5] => -3.33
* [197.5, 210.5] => -3.02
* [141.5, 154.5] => -3.31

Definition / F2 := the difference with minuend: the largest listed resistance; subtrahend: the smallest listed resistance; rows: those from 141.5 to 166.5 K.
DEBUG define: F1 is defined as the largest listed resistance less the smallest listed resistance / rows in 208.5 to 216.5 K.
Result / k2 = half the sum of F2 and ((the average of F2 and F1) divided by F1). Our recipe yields 2.2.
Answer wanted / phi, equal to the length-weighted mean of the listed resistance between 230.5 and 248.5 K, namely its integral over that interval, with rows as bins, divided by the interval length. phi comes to 23.1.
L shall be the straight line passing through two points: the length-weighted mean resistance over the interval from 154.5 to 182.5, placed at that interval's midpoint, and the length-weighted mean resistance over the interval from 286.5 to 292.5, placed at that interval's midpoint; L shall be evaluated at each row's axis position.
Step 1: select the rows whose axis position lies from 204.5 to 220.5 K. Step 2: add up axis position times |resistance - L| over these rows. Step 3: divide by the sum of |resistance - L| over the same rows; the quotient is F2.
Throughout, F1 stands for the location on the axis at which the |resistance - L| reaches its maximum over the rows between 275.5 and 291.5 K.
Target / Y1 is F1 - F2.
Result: 70.4 K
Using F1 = 281.0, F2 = 210.6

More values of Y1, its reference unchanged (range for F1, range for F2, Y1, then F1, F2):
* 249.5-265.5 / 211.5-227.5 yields 32.5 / 252.0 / 219.5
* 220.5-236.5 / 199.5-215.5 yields 20.4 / 226.0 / 205.6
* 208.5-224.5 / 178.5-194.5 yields 22.3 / 209.0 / 186.7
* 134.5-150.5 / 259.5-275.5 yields -128.8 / 139.0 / 267.8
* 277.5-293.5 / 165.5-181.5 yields 106.8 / 281.0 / 174.2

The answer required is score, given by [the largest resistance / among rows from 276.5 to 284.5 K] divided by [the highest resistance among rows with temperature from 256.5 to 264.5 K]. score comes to 1.04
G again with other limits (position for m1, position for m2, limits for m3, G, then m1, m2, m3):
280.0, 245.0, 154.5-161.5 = -18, 24.51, 23.13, 22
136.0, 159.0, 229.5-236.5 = 8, 19.67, 22.09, 22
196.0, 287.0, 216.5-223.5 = 3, 19.97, 25.78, 21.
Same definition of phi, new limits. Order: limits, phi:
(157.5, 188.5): 22.0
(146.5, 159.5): 21.6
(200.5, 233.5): 19.4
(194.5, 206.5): 16.6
